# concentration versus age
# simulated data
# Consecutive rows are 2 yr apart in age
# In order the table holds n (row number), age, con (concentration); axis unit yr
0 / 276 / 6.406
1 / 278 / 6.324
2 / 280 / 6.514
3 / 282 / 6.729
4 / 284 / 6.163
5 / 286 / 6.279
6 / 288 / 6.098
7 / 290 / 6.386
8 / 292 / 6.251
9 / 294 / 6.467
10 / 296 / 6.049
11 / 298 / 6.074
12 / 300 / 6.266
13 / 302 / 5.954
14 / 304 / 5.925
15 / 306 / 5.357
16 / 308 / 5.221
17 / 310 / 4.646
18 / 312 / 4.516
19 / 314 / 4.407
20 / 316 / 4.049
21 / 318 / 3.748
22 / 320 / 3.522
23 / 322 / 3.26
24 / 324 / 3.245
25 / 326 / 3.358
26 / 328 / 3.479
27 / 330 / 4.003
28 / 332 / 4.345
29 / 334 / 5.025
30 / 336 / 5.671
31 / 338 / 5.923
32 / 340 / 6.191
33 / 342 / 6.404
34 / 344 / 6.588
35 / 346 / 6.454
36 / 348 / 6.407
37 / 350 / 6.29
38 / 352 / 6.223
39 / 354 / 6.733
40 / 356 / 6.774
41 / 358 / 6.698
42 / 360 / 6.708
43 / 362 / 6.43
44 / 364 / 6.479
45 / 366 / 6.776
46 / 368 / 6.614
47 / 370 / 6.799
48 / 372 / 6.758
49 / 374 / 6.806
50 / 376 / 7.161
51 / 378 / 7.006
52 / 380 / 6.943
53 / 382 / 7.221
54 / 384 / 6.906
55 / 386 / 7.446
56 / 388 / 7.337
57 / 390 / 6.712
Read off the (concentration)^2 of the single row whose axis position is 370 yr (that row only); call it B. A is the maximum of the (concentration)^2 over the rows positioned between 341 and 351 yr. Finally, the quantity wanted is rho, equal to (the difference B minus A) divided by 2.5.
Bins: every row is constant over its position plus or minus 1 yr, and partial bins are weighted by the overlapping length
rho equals 1.1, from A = 43.4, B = 46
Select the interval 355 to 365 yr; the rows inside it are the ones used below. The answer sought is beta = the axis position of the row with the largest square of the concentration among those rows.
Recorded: 356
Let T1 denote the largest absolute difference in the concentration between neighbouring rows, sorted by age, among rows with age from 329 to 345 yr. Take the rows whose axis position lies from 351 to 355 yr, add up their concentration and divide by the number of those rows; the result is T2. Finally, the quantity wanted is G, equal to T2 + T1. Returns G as 7.2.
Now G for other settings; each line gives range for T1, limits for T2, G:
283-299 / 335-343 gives 6.5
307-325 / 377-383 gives 7.6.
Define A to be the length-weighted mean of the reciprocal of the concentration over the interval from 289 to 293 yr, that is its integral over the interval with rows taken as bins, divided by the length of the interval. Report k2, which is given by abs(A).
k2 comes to 0.1583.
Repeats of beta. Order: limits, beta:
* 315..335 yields 334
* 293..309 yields 294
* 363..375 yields 374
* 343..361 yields 356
